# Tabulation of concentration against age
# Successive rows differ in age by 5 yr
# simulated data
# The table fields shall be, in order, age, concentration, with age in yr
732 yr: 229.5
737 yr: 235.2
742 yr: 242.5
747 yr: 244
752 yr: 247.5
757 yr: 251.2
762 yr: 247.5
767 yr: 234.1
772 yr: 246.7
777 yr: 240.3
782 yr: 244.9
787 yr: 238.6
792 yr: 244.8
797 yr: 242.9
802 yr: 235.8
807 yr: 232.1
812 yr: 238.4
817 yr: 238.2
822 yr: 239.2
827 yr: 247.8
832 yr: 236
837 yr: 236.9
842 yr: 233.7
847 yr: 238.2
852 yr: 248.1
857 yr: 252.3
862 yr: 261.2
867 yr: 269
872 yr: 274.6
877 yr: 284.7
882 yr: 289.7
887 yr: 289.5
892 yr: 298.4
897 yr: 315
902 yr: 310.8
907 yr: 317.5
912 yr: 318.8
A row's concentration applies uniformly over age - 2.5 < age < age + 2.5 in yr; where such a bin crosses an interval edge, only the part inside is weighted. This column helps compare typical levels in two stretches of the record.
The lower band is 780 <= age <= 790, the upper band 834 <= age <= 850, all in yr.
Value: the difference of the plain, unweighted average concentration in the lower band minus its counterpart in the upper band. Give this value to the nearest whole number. 5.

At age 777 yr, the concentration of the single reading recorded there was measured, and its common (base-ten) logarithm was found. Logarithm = 2.38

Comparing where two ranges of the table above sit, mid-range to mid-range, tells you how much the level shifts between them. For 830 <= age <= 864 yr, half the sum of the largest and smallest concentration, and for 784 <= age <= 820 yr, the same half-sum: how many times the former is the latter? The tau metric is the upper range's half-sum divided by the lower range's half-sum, 1.04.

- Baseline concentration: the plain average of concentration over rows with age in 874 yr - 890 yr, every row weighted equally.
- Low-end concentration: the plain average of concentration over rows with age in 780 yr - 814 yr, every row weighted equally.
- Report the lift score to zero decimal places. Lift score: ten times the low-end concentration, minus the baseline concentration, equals 2108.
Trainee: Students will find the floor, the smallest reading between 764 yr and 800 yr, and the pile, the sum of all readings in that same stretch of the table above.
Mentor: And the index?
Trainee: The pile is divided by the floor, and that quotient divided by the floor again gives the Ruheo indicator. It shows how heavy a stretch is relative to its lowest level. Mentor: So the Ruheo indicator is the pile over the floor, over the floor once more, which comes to 0.031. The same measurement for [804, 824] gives 0.018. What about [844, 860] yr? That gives 0.013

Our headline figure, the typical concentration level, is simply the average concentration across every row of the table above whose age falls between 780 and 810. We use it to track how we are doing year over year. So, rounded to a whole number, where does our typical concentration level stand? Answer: 240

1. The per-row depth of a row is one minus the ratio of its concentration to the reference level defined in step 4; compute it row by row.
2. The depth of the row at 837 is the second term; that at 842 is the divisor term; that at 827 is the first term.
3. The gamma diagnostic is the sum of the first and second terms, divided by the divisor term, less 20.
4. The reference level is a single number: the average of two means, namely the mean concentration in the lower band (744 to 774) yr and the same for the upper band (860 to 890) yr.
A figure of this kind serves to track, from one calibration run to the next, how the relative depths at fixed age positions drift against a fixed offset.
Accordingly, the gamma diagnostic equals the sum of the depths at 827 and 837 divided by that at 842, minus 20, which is -18.6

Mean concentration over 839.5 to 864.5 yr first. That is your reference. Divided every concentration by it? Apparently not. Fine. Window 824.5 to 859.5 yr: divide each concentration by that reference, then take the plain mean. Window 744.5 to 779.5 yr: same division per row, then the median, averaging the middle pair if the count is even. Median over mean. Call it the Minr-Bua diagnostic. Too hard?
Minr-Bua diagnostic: 1.02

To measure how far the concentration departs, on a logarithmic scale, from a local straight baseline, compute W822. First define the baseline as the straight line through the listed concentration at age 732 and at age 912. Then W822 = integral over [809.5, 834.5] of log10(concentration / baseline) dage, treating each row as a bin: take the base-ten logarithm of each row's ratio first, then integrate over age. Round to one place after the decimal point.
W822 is -1.4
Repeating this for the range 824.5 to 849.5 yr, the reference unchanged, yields -1.8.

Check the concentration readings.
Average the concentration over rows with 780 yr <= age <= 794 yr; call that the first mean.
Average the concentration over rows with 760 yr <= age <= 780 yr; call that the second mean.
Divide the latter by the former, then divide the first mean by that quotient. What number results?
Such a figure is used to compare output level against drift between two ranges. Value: 243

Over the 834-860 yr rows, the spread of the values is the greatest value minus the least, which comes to 19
